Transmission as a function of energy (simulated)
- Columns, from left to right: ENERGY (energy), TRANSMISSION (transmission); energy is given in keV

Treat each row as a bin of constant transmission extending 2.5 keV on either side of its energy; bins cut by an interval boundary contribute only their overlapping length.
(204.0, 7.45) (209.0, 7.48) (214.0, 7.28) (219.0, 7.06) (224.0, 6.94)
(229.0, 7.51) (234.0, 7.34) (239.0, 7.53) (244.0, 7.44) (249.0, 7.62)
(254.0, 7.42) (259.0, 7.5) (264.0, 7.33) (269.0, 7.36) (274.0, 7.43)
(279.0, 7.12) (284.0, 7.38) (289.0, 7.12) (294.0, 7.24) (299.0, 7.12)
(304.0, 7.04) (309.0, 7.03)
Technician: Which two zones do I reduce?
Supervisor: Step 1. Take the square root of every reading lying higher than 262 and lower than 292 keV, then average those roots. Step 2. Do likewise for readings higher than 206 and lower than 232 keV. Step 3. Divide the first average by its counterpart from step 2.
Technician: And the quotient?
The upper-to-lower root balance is 1.00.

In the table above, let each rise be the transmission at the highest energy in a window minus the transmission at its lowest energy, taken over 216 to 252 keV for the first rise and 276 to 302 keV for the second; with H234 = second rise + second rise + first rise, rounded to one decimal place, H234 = 0.6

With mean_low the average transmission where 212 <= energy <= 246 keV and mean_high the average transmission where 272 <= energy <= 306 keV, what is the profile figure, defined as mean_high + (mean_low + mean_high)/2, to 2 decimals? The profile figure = 14.46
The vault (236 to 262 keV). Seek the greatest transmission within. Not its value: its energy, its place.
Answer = 249.0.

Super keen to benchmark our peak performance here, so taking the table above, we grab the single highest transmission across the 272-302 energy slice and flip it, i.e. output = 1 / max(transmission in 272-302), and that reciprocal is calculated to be 0.135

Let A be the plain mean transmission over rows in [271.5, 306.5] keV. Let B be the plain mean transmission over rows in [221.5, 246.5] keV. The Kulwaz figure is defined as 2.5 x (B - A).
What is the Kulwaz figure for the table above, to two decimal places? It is 0.36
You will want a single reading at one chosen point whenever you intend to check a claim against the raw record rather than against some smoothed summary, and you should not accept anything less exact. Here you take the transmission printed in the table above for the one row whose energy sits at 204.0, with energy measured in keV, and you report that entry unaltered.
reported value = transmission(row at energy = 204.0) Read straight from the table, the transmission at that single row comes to 7.45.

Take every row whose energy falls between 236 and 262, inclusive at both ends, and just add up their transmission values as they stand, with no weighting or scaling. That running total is 37.5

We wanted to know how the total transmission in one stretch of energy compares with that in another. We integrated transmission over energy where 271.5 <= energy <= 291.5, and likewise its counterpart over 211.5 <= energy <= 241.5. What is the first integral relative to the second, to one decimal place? 0.7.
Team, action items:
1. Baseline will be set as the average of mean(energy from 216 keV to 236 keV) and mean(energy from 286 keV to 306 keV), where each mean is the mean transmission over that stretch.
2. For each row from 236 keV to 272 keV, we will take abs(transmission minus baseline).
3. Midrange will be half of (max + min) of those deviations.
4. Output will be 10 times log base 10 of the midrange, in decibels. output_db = -5.2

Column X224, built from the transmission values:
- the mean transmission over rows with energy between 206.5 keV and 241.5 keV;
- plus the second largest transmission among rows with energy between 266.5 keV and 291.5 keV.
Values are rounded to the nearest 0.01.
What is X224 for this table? 14.69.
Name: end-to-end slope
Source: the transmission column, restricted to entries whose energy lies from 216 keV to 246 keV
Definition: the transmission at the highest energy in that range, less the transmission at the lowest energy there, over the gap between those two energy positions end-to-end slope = 0.015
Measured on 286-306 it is -0.005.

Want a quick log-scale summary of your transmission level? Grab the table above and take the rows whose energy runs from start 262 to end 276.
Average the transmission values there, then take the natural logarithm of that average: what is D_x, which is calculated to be 2.00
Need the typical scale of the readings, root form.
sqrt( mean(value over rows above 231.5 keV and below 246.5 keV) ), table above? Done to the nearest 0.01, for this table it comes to 2.73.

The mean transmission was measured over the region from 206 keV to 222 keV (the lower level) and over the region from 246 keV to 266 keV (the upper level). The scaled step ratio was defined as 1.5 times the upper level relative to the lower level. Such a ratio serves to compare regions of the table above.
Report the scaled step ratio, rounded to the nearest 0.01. 1.54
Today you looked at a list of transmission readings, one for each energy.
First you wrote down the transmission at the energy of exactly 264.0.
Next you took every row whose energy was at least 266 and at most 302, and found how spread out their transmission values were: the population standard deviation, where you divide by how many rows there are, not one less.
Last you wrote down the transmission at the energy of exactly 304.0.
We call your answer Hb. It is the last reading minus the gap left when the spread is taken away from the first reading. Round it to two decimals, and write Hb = -0.16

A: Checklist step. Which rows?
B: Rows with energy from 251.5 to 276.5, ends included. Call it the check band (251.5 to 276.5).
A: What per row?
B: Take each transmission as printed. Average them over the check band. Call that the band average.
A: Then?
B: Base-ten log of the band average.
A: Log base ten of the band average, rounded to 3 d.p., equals 0.870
